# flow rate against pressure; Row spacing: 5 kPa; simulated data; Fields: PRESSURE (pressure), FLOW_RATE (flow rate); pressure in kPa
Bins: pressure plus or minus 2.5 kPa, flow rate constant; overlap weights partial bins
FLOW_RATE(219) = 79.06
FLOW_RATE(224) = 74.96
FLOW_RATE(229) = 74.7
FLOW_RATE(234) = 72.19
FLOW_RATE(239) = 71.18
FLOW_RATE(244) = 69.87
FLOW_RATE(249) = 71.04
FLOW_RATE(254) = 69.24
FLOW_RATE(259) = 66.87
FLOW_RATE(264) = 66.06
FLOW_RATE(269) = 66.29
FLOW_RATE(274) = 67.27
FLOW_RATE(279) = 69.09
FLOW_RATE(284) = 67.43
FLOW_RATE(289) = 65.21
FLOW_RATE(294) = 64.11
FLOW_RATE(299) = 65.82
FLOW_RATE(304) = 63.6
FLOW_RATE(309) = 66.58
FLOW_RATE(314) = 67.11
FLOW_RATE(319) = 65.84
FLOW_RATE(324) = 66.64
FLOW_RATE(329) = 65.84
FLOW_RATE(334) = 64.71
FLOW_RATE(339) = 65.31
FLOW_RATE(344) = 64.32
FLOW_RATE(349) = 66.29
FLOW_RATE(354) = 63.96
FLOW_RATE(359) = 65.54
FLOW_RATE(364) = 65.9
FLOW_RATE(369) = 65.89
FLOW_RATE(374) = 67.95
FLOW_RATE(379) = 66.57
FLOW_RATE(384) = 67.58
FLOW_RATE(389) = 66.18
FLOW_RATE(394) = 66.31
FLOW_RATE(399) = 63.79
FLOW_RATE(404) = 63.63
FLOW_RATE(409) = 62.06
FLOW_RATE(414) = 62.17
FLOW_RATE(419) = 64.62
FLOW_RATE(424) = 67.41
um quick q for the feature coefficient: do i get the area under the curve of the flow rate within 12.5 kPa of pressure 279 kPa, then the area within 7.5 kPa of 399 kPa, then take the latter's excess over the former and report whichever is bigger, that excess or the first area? 1676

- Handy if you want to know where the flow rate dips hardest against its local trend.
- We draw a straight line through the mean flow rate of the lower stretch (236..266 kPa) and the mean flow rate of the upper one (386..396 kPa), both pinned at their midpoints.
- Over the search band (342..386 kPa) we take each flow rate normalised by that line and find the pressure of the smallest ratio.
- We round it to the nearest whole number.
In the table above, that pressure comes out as 354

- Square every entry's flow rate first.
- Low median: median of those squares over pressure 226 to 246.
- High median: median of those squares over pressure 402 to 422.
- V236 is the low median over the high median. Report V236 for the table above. 1.30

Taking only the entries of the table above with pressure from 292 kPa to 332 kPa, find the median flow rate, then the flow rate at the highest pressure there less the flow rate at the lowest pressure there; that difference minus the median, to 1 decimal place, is -64.1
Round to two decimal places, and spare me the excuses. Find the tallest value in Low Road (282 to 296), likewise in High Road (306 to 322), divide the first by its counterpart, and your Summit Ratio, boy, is 1.00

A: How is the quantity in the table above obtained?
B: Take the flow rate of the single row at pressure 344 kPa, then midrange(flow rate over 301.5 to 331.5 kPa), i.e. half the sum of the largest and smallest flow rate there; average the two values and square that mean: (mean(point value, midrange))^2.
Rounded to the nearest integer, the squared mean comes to 4204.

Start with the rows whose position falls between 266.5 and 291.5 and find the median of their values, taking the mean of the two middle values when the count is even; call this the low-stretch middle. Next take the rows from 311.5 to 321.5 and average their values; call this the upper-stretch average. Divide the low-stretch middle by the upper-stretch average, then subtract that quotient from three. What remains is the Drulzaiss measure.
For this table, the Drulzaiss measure 1.99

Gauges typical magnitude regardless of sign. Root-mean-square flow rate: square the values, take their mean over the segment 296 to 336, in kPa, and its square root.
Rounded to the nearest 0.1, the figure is 65.8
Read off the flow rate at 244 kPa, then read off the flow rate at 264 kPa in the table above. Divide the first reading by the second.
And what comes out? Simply 1.06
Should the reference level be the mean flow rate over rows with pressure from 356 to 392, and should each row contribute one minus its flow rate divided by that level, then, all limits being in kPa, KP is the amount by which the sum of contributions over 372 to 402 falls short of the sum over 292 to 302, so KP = 0.04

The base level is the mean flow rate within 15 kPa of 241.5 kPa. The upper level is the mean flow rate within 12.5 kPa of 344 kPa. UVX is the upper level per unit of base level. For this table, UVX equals 0.91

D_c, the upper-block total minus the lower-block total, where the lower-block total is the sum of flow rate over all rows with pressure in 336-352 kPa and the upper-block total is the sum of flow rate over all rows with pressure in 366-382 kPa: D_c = 4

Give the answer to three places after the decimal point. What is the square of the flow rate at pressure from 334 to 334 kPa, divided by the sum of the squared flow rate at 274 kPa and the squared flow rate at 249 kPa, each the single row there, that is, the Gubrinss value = 0.437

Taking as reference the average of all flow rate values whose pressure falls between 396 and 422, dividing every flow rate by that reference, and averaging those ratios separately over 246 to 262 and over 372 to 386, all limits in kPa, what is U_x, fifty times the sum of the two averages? 108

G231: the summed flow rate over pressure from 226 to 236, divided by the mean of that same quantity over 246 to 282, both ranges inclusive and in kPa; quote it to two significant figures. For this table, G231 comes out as 2.2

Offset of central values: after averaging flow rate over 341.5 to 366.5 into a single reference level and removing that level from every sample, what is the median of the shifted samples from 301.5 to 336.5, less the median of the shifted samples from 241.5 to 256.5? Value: -4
